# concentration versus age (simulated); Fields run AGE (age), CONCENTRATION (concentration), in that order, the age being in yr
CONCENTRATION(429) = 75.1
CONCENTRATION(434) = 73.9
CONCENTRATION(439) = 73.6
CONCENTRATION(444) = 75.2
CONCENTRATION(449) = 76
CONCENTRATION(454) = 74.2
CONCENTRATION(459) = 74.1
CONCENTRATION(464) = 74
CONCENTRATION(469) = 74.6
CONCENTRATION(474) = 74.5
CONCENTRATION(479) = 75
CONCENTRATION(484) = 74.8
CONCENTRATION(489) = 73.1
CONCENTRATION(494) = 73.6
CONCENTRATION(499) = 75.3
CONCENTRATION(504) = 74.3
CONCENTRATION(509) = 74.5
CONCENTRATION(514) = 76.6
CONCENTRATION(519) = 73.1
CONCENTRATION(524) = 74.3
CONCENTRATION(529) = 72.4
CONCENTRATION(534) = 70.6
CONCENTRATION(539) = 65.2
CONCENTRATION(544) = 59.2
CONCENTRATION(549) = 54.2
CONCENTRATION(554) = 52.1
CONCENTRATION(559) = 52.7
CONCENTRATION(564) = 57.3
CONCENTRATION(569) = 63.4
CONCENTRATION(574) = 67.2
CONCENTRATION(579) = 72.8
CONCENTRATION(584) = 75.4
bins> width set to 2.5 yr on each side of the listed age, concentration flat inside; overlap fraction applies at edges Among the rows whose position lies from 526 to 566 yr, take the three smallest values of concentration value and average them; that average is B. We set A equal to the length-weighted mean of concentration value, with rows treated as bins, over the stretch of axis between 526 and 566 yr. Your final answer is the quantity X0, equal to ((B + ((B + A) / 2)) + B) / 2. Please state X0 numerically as 81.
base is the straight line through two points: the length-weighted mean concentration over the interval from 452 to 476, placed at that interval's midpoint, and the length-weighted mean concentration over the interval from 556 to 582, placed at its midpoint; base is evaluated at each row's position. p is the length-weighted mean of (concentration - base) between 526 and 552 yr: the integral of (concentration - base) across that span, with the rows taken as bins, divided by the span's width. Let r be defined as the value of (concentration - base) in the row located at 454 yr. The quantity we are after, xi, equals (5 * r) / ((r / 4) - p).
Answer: -4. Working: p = -2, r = -1.2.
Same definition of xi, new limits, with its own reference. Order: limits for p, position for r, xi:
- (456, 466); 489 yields 8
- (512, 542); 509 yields -8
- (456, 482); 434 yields 11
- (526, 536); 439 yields 3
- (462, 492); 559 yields 13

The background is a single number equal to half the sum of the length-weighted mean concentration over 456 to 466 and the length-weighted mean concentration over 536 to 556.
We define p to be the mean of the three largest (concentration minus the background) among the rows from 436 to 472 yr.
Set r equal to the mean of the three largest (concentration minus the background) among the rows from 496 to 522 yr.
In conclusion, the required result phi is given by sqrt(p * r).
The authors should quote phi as 9.3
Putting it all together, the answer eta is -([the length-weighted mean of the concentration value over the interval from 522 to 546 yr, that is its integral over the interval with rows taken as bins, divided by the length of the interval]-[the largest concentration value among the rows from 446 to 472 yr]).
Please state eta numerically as 8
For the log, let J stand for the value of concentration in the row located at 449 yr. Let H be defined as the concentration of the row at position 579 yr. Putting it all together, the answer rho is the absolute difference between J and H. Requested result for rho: 3.2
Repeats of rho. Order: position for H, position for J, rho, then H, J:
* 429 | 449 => 0.9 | 75.1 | 76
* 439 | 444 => 1.6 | 73.6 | 75.2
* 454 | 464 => 0.2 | 74.2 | 74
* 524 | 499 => 1.0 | 74.3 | 75.3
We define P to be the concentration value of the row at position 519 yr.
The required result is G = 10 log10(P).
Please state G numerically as 18.6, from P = 73.1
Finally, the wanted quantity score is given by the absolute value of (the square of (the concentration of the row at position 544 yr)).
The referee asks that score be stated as 3505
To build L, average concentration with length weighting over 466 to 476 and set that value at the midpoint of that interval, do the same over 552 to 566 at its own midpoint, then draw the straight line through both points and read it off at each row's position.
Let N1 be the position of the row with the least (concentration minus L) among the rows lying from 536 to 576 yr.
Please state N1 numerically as 554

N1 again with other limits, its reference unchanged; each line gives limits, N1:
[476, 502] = 479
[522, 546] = 544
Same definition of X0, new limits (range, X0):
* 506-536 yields 108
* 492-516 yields 111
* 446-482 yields 111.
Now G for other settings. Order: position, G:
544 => 17.7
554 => 17.2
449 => 18.8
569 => 18.0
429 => 18.8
